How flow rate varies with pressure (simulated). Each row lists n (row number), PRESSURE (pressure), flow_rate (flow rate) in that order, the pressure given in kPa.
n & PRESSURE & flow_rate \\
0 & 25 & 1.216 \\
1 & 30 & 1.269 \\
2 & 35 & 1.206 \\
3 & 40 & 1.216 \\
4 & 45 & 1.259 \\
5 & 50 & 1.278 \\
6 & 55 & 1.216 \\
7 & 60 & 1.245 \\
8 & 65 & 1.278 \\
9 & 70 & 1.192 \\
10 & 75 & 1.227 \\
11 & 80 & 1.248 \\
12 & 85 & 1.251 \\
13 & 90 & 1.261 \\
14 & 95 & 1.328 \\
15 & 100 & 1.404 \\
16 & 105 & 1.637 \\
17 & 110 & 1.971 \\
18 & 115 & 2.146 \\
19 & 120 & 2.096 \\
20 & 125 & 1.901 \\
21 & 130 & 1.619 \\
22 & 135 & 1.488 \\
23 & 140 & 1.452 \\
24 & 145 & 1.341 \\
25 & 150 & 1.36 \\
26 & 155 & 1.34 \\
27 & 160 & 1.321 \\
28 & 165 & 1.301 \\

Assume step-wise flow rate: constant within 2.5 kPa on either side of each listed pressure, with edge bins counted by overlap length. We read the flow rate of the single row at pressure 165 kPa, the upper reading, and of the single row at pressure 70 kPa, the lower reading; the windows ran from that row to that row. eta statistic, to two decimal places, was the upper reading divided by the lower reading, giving 1.09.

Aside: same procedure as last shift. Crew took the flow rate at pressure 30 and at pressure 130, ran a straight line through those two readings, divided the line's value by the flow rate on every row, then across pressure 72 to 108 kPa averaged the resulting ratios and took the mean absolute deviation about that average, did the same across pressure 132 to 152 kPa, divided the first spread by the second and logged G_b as 1.0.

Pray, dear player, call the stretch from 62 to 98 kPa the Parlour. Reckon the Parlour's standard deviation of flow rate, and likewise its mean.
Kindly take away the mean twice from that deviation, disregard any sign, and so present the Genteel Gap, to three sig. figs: 2.47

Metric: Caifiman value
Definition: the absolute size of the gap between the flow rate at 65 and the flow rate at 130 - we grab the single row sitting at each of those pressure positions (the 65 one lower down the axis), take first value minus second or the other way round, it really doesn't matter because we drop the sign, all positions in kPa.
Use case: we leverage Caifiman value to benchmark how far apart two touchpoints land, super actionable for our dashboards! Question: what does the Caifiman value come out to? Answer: 0.34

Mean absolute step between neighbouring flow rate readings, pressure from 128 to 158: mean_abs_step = 0.063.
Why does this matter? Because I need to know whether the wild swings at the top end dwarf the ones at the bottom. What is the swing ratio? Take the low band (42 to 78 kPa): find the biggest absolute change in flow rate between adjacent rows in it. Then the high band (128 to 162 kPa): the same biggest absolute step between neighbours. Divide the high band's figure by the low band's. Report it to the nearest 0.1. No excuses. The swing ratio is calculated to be 1.5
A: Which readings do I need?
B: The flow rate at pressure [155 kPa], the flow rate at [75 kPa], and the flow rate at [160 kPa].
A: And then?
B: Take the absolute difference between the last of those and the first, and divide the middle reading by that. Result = 65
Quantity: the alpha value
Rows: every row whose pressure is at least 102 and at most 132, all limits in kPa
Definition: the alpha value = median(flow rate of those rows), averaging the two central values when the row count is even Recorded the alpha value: 1.94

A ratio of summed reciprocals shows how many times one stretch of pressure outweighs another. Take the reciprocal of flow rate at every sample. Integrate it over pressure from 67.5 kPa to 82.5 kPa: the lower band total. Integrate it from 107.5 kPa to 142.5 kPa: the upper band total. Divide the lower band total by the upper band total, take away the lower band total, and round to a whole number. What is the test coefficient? -12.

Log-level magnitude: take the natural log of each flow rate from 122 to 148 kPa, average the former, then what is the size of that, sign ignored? 0.4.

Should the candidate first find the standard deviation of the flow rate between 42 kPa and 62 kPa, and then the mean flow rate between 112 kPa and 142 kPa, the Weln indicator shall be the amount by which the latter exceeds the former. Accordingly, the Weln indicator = 1.8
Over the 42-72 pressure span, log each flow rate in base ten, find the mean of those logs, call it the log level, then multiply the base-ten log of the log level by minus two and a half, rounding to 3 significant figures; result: 2.56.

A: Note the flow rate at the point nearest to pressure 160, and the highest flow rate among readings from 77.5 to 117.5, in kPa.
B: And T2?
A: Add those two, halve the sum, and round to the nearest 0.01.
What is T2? 1.73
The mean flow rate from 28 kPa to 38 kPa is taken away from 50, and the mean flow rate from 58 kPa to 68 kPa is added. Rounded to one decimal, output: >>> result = 50.0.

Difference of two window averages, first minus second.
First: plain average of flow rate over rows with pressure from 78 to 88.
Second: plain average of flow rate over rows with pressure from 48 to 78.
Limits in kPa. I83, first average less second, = 0.0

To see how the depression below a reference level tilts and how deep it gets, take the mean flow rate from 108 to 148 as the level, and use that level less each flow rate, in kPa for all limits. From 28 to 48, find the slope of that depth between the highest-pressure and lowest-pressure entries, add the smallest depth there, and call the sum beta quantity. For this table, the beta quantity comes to 0.48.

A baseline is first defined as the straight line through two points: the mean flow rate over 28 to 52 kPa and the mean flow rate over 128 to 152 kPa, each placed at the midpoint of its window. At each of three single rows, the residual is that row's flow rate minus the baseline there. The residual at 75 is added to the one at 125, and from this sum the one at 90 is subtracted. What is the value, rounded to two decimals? 0.48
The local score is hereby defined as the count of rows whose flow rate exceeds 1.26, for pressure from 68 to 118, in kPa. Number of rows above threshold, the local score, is 6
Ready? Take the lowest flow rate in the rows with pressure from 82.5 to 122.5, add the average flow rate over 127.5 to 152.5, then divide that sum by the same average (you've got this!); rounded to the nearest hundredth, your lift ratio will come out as 1.86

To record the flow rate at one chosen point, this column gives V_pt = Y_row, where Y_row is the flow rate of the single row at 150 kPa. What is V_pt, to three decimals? 1.360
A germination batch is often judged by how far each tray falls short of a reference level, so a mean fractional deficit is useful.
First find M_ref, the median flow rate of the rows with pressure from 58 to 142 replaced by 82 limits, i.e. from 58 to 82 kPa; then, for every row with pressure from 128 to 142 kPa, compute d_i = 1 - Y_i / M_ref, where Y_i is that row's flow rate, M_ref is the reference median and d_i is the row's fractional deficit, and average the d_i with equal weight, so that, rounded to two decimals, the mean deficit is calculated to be -0.22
